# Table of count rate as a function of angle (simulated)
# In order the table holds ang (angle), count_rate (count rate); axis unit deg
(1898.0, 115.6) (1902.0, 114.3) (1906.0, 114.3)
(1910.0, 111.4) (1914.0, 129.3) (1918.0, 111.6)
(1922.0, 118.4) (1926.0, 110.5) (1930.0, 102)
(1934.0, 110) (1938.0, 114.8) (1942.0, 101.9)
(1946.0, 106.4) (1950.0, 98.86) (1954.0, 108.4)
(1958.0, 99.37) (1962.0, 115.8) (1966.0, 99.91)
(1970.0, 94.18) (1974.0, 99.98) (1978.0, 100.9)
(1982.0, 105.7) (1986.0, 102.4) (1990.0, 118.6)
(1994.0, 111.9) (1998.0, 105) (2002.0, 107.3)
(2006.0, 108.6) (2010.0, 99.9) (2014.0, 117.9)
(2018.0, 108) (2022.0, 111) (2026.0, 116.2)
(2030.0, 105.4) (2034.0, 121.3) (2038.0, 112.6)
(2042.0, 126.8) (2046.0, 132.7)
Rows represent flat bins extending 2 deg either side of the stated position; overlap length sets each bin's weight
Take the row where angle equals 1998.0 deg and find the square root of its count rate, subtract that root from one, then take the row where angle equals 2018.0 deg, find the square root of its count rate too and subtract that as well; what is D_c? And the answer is -19.64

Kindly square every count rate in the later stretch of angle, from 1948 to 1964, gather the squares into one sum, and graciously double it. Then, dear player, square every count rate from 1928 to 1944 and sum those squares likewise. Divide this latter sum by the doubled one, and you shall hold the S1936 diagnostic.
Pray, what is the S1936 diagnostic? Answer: 0.51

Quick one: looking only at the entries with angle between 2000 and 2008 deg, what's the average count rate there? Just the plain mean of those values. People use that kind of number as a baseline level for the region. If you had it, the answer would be 108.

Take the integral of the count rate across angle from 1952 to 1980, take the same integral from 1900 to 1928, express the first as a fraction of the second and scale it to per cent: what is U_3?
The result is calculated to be 89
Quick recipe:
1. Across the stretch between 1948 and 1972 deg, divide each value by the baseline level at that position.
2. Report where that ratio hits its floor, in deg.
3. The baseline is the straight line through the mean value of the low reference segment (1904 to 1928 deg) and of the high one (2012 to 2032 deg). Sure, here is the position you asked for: 1970.0 deg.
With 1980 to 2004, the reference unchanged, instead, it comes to 1986.0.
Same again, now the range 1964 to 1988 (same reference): 1970.0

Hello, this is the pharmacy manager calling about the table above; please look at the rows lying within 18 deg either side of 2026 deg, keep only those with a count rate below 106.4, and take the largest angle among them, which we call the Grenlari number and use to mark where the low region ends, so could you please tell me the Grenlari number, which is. 2030.0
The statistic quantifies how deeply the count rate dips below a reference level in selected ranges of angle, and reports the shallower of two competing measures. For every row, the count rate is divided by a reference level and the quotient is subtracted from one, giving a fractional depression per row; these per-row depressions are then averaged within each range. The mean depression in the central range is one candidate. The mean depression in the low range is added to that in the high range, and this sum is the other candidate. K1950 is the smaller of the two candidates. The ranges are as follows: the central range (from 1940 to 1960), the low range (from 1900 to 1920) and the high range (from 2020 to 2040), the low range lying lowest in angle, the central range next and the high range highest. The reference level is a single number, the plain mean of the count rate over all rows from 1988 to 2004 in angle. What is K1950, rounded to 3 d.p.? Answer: -0.073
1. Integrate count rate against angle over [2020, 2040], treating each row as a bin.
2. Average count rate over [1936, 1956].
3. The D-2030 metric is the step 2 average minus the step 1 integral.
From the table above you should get -2160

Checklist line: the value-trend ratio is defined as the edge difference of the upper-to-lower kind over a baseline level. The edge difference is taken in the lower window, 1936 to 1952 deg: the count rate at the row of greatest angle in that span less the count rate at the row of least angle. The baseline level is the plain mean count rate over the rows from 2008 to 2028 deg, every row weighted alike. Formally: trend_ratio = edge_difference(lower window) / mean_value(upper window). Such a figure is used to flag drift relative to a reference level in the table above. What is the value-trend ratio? -0.14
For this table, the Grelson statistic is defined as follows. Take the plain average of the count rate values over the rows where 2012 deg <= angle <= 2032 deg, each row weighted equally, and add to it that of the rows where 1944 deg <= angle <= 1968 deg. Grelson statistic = 216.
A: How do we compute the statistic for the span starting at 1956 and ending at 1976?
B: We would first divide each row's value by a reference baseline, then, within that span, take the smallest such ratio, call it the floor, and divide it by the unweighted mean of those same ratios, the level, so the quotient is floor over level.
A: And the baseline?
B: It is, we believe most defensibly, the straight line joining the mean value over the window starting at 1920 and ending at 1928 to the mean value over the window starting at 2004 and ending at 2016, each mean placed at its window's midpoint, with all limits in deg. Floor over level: 0.927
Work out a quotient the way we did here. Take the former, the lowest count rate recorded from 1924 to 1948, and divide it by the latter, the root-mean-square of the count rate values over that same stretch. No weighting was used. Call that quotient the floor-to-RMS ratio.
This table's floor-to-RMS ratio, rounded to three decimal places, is 0.946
